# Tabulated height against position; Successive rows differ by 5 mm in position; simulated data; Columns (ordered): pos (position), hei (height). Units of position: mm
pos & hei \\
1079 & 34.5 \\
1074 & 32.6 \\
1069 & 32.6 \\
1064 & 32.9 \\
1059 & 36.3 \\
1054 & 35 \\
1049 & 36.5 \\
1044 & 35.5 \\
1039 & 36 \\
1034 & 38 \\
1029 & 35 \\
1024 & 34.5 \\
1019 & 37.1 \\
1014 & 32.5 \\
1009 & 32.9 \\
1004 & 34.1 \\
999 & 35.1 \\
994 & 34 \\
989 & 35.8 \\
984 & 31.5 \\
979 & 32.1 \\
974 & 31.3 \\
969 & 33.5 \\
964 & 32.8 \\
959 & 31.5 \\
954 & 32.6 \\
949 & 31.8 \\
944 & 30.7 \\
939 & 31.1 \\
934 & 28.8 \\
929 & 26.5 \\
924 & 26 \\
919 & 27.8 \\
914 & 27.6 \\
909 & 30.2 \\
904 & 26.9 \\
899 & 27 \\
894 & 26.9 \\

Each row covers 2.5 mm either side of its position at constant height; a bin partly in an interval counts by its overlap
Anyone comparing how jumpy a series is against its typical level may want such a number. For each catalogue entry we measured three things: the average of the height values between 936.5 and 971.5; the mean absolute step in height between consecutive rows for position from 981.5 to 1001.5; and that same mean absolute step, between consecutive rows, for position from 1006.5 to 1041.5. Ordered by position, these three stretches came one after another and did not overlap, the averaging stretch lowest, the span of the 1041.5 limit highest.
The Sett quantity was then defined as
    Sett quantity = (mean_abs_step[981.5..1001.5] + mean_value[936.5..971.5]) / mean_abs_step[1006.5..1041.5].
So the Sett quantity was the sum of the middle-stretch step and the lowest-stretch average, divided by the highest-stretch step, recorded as 15.8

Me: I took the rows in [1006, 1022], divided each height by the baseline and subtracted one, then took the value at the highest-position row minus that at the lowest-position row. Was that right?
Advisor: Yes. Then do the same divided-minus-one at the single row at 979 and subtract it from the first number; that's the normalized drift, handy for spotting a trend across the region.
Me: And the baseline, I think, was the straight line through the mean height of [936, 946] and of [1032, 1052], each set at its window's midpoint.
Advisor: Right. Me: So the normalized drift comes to 0.13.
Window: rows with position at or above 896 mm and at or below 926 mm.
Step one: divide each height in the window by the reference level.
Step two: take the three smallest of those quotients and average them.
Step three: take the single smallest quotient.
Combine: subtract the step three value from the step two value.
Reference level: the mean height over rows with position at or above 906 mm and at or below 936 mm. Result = 0.023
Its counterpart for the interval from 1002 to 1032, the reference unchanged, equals 0.024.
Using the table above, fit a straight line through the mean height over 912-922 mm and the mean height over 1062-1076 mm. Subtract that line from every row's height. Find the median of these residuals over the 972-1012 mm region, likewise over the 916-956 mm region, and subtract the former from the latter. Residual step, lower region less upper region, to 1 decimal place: -1.6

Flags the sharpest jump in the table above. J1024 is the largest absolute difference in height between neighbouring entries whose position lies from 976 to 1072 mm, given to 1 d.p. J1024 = 4.6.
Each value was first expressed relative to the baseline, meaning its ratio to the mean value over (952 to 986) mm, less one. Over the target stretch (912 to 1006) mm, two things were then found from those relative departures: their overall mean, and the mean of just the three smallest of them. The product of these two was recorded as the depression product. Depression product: 0.0047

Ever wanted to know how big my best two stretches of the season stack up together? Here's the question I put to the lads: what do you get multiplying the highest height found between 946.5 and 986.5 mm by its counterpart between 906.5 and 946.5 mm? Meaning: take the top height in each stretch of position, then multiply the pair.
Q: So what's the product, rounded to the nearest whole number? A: 1042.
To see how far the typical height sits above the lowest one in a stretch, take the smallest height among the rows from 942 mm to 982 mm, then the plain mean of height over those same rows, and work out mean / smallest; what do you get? 1.04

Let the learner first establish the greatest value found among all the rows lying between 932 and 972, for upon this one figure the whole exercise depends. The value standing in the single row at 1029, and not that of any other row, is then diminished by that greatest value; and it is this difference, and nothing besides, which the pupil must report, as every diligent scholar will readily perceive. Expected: 1.5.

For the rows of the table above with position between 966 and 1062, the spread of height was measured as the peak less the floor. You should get 6.7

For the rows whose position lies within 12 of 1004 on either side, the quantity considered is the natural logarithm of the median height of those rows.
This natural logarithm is 3.53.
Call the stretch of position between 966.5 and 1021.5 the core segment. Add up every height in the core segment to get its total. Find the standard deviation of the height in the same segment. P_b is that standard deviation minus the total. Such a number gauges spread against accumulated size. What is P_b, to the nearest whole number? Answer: -368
